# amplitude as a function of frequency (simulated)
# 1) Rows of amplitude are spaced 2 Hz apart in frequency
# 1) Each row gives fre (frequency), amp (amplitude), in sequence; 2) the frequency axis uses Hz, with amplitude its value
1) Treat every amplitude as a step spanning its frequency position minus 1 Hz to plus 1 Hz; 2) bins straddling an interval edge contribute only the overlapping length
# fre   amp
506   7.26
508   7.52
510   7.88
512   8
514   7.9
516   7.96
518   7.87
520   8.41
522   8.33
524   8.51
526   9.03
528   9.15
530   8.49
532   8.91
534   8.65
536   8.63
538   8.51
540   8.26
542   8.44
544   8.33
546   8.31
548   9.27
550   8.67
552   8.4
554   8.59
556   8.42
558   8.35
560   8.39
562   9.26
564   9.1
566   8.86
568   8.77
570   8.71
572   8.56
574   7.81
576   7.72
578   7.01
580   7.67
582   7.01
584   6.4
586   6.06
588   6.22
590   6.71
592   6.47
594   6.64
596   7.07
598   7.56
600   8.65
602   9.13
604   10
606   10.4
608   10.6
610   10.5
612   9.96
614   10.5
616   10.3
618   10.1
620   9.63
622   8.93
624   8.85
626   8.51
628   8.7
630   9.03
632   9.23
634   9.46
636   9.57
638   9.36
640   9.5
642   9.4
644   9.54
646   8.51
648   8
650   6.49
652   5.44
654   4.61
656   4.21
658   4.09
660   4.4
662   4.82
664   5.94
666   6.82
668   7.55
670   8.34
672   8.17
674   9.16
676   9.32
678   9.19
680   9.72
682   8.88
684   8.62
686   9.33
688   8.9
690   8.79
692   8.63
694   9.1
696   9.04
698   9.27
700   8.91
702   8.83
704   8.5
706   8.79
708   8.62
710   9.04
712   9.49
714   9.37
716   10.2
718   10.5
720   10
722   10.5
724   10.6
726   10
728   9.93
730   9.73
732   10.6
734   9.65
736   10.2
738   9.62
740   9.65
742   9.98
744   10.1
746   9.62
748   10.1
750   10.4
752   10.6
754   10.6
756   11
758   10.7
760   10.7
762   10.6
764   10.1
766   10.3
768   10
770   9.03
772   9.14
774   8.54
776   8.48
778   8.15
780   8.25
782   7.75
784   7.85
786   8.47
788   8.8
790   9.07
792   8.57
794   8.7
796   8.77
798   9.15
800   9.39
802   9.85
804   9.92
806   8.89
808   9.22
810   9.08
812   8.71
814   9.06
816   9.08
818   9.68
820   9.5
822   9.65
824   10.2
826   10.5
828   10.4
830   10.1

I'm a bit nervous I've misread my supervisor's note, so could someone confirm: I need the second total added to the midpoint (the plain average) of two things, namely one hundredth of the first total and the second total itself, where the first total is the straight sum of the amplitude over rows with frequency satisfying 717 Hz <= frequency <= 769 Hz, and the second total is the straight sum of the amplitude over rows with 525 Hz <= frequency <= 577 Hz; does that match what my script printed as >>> 337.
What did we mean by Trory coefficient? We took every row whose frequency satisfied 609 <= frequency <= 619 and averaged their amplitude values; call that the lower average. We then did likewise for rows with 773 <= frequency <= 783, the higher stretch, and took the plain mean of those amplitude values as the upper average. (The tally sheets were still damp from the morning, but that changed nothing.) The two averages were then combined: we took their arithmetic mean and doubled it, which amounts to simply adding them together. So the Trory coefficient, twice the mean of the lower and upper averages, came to 18.5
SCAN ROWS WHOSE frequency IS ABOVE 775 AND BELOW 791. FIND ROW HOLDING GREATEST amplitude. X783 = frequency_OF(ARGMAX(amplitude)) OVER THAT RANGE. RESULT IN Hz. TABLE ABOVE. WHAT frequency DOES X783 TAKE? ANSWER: 790 Hz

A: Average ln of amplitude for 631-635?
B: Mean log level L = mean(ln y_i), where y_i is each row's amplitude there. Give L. 2.23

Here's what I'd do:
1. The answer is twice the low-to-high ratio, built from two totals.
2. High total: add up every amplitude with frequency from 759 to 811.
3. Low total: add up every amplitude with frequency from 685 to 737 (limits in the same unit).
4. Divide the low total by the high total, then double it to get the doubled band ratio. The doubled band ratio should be 2.08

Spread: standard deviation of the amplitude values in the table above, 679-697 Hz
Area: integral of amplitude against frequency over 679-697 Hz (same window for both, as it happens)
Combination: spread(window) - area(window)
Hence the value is -162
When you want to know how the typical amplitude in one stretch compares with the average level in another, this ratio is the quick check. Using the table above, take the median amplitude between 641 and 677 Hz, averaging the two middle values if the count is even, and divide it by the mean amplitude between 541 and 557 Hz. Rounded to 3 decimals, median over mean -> 0.840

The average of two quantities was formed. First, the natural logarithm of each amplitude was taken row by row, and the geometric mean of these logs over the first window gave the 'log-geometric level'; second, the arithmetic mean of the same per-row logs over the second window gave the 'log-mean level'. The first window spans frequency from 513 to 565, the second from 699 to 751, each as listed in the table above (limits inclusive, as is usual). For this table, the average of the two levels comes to 2.21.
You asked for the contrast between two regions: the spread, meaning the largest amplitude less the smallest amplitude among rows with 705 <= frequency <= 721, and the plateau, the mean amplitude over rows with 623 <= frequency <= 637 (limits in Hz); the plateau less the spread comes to 7.2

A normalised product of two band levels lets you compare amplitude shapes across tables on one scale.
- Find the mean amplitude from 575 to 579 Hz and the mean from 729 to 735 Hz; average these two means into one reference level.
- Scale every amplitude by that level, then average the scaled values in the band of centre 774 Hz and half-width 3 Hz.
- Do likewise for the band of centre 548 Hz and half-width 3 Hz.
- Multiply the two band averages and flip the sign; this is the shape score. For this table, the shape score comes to -1.01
